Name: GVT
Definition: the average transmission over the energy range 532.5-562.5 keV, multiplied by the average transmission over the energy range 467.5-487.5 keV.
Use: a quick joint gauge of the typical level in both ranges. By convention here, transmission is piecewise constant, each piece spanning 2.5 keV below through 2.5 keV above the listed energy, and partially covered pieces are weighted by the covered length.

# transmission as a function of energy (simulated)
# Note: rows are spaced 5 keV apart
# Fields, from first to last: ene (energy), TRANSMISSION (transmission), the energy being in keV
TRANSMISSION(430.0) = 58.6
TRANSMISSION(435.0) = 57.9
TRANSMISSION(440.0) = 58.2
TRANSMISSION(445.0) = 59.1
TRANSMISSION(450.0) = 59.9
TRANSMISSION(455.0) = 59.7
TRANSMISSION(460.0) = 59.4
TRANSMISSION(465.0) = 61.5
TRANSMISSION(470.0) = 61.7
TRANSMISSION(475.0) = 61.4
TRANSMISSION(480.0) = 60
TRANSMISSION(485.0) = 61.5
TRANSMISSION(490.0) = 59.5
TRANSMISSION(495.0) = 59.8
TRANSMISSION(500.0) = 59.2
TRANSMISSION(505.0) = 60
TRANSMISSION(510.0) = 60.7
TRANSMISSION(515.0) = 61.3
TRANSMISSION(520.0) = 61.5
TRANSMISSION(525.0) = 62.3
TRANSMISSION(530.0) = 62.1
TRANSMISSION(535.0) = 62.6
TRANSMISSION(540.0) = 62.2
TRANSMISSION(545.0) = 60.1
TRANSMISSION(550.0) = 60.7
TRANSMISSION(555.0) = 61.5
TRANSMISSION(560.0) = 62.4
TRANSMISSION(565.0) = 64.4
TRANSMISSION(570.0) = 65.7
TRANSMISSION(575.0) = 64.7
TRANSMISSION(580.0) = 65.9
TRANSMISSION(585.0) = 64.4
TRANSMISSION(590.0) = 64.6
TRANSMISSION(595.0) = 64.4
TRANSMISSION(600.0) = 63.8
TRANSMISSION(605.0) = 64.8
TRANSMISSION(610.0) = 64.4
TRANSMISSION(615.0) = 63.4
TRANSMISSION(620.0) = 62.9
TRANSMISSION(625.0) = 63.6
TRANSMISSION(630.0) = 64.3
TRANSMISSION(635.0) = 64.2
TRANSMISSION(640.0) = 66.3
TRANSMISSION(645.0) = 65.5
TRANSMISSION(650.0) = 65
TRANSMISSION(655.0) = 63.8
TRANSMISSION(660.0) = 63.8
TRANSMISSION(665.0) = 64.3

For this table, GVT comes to 3766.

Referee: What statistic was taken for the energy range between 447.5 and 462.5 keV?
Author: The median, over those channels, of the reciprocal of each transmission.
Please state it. 0.0168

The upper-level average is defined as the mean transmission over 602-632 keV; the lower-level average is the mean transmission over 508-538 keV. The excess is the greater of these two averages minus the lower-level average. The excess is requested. 2.1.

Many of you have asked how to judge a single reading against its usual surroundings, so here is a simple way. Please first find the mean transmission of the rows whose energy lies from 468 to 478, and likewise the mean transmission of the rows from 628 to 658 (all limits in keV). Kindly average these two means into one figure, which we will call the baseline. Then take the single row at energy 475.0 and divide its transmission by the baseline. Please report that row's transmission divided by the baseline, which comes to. 0.972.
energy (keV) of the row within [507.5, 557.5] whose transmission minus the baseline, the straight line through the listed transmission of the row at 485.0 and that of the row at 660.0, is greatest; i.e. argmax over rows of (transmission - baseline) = 535.0 keV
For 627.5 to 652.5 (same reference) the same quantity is 640.0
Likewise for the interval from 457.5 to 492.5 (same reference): 470.0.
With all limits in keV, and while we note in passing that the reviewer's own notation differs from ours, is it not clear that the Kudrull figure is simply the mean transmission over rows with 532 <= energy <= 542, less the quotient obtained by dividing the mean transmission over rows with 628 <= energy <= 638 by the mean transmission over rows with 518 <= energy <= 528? 61.4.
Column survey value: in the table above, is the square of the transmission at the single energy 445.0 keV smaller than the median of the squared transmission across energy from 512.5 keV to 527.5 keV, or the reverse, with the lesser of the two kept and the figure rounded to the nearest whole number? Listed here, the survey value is 3493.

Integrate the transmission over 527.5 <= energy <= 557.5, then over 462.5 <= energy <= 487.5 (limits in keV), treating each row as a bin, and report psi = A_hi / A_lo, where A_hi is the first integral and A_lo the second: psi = 1.2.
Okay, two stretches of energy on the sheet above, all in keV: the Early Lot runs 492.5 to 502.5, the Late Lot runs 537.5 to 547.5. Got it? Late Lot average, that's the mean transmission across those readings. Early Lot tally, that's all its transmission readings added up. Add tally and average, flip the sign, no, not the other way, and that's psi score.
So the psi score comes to -180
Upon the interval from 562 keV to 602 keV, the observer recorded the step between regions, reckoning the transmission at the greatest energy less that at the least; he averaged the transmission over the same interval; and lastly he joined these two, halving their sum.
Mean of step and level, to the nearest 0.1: 32.1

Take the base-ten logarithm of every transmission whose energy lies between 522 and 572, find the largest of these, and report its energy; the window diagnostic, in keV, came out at 570.0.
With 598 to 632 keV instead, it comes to 605.0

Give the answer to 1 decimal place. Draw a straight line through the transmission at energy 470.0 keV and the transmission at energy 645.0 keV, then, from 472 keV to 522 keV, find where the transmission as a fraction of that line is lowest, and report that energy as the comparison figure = 500.0 keV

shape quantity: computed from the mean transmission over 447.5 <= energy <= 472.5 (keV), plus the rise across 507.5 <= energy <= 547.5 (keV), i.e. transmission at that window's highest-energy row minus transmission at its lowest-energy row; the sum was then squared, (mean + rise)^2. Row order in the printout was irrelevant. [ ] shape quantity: 3581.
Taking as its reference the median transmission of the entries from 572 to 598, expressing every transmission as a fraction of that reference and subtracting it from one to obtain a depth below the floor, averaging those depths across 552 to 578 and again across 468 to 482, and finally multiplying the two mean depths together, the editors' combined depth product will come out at 0.0007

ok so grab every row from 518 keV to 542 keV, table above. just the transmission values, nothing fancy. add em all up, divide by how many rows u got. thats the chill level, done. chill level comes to 62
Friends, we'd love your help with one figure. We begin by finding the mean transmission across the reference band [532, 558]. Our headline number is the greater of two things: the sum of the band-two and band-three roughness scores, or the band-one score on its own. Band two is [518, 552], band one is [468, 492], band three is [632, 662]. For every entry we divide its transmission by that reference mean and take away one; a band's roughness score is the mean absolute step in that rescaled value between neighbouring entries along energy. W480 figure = 0.027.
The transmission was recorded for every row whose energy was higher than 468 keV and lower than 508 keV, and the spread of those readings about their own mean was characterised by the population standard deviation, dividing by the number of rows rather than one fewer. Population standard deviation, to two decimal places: 0.92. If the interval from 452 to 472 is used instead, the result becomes 1.03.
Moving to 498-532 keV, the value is 1.04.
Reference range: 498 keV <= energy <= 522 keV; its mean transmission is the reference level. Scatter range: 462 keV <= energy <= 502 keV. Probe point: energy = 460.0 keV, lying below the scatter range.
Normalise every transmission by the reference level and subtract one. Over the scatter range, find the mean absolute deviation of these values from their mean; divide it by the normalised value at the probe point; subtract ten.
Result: -10.83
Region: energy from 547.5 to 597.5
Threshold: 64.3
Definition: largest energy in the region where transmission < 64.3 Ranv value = 560.0 keV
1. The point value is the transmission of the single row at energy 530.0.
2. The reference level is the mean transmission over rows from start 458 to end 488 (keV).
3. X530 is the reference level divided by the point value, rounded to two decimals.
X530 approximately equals 0.98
